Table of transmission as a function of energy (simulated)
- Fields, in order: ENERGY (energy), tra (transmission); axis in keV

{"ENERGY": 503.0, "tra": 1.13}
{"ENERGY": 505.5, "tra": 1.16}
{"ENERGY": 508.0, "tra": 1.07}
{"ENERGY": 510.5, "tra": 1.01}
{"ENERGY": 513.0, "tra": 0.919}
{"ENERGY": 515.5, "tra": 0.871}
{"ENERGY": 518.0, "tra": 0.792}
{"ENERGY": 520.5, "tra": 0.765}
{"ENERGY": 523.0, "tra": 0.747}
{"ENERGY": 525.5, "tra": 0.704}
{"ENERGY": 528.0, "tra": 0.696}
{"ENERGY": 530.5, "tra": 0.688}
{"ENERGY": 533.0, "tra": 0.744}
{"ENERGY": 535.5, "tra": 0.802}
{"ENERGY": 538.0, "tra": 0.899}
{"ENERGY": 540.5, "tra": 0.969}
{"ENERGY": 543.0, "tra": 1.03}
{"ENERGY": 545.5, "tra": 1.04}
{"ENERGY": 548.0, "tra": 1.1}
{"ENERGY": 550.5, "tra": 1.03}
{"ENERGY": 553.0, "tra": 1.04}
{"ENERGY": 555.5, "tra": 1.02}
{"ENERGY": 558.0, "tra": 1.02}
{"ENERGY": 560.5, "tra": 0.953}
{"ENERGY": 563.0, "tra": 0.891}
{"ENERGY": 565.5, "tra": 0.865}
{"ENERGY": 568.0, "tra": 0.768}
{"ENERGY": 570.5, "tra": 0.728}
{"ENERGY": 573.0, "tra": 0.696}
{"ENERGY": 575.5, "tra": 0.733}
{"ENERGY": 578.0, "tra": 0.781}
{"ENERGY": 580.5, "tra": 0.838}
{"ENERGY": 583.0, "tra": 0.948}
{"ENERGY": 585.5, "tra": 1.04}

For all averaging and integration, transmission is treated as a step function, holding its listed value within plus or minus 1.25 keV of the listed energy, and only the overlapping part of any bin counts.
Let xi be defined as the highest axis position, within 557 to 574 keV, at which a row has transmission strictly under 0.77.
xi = 573.0 keV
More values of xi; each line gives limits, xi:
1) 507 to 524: 523.0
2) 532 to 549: 533.0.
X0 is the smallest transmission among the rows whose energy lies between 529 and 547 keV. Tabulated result 0.688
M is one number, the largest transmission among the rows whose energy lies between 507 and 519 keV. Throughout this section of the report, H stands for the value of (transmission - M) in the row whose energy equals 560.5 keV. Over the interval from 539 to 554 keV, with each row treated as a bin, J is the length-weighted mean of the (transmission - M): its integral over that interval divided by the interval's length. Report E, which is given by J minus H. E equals 0.1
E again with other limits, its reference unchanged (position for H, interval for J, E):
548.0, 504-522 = -0.2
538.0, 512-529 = -0.1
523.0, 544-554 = 0.3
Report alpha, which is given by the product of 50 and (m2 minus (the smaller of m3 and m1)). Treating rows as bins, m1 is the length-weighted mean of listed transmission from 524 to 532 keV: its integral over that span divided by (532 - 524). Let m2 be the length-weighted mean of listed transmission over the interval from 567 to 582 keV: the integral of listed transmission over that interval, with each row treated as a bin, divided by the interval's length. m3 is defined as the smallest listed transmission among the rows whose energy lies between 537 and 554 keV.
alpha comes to 3.1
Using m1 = 0.70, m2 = 0.76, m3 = 0.899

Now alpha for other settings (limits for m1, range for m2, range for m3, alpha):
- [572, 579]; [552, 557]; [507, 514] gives 14.6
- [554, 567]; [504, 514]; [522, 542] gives 17.9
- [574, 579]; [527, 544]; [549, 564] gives 3.9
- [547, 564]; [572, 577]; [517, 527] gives 0.7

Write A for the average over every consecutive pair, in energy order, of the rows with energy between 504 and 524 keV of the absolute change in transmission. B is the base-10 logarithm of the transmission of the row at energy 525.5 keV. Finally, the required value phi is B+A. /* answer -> -0.09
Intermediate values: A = 0.059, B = -0.15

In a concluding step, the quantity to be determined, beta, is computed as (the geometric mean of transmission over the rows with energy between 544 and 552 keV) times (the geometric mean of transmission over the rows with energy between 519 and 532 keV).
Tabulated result 0.76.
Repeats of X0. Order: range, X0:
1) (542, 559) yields 1.02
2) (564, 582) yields 0.696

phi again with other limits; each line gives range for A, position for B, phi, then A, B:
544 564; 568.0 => -0.07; 0.041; -0.11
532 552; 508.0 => 0.09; 0.061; 0.03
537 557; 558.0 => 0.05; 0.043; 0.01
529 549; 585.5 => 0.08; 0.059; 0.02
